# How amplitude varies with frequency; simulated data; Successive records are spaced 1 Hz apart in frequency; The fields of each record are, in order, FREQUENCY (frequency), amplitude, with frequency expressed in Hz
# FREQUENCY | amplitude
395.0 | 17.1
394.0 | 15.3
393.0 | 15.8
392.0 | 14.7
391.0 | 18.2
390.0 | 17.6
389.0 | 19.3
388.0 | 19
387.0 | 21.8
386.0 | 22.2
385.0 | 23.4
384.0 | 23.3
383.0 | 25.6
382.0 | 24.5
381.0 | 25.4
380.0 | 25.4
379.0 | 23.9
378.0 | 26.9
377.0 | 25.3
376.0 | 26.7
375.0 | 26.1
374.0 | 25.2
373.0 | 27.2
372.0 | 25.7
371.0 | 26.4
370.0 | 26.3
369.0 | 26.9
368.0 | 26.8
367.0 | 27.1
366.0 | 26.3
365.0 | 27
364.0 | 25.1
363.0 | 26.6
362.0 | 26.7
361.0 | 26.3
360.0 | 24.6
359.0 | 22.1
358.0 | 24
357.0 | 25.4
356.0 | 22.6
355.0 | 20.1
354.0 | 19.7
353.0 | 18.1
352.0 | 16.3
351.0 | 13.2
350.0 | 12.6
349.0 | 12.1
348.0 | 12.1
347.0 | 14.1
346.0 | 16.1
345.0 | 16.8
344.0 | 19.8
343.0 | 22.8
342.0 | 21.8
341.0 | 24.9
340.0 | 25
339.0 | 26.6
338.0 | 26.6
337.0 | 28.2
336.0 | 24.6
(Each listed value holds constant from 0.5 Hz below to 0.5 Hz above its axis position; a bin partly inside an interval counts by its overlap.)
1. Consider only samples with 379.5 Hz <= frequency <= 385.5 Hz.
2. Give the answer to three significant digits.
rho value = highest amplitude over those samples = 25.6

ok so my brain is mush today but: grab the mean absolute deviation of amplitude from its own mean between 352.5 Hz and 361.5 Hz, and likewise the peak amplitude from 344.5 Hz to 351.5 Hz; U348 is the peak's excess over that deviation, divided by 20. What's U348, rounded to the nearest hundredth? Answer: 0.73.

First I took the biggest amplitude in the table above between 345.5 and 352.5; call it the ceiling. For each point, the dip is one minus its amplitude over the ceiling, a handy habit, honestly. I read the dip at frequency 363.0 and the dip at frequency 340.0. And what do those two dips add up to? -1.2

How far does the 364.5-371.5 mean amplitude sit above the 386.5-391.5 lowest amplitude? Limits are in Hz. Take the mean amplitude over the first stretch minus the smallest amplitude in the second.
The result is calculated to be 9.1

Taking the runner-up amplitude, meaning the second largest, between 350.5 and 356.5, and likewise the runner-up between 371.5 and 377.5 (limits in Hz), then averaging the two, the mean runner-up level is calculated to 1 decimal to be 23.4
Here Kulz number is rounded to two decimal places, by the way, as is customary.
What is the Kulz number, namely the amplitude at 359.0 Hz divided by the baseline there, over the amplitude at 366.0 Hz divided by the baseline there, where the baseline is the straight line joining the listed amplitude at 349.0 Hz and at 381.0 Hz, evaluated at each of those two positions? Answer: 0.99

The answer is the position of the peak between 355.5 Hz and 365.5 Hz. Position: 365.0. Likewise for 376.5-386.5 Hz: 378.0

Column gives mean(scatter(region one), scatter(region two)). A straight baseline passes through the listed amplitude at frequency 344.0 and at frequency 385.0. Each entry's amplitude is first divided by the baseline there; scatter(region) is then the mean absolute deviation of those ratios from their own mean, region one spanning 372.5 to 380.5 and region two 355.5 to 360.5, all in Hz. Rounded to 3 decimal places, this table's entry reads 0.047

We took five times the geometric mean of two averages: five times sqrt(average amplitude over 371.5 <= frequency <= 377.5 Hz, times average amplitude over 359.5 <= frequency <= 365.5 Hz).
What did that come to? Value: 130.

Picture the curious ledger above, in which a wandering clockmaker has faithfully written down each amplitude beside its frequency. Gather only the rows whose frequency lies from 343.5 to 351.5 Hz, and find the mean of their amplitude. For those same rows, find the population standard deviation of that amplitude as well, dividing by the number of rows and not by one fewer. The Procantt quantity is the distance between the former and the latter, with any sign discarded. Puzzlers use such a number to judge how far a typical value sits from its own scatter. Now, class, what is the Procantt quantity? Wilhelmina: 12.0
